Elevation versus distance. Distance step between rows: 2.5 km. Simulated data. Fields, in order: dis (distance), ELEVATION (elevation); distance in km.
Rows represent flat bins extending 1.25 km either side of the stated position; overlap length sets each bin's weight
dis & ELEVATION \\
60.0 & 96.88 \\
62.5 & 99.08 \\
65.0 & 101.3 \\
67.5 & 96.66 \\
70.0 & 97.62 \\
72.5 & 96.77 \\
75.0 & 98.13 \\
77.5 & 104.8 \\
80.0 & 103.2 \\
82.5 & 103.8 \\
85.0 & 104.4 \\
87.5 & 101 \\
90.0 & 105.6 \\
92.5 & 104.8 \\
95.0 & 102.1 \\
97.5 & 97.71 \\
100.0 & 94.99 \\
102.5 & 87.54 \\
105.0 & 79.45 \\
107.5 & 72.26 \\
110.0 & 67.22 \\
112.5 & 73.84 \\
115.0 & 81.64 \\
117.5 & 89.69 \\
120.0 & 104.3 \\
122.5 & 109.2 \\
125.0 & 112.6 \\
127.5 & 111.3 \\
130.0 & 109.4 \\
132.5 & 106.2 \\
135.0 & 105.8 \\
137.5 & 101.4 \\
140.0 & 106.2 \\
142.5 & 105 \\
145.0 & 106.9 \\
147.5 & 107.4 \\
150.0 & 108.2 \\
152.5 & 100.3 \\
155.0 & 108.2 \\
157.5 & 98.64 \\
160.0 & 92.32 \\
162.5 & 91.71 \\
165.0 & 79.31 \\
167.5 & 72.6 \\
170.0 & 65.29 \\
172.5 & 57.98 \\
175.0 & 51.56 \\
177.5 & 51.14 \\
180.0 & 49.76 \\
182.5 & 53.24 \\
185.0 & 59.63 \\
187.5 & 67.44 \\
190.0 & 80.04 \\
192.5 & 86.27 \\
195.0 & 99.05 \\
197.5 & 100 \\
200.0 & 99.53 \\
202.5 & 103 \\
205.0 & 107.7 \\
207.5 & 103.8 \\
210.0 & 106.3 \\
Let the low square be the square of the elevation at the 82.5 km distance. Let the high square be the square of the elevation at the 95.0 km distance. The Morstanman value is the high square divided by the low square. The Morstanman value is 0.968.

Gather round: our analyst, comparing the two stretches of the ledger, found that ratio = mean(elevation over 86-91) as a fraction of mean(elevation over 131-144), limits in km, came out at 0.98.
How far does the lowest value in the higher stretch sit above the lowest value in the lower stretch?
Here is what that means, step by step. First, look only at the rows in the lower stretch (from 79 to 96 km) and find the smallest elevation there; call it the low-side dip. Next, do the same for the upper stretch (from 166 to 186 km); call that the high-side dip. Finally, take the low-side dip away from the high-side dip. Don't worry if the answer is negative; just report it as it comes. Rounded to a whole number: -51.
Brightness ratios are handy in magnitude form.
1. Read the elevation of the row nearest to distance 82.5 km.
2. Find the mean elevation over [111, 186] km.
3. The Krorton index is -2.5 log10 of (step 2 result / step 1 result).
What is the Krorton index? 0.17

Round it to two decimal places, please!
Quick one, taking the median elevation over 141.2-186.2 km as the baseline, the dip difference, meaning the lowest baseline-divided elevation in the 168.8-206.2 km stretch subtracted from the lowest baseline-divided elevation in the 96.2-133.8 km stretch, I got 0.20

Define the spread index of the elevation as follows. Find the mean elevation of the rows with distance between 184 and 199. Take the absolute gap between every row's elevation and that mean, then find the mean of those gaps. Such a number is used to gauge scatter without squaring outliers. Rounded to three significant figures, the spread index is 13.0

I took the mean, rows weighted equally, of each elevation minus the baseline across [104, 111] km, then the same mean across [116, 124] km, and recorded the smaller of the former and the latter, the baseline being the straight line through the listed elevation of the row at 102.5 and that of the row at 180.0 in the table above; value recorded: -12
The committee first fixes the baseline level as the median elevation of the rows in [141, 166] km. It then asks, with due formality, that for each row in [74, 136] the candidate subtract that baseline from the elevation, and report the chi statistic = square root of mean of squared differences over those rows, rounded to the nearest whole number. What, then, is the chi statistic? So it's 14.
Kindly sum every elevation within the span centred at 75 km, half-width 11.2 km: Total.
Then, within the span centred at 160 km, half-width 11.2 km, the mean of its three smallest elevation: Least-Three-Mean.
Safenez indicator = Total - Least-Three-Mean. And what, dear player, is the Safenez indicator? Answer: 834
